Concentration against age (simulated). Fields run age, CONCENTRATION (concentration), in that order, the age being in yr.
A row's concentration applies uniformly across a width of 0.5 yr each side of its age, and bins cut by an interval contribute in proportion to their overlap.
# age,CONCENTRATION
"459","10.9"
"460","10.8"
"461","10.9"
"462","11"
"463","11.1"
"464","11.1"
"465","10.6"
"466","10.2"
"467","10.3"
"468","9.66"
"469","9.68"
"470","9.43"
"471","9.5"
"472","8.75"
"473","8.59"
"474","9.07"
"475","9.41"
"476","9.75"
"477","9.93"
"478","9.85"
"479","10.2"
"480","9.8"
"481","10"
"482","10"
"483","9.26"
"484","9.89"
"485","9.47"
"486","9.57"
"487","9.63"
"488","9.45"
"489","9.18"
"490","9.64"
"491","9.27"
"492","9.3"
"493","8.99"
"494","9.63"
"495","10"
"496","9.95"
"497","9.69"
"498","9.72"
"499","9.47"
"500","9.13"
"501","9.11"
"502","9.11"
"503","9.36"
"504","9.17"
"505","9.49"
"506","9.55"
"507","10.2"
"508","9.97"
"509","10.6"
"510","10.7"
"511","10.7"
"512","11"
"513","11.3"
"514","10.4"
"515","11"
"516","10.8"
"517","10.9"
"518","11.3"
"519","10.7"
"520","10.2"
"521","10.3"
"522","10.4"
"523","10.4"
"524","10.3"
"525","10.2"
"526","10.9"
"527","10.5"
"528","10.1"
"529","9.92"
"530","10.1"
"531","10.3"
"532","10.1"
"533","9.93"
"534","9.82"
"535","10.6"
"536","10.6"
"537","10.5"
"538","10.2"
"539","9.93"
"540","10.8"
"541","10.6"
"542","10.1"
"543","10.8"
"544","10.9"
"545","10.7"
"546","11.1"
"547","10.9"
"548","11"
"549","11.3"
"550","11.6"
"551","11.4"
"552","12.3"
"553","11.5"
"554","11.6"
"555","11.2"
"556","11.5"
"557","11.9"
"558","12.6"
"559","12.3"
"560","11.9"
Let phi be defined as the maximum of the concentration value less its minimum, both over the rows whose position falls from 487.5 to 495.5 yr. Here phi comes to 1.01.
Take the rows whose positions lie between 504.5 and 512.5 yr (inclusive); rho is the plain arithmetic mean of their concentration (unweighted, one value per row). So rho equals 10.3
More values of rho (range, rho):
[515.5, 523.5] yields 10.6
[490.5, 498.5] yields 9.6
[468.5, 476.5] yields 9.3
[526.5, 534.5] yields 10.1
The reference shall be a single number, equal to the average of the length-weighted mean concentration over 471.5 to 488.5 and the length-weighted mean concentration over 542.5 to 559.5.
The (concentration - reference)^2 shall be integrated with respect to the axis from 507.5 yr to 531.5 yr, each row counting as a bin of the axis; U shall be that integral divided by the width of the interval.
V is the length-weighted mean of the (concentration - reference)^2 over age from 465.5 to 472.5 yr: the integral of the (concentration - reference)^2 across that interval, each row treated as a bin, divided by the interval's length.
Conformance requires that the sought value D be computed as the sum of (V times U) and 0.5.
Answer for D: 0.6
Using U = 0.1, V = 1.0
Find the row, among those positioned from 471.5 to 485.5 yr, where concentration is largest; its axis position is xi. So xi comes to 479 yr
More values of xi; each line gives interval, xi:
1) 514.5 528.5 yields 518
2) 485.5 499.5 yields 495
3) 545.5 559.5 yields 558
